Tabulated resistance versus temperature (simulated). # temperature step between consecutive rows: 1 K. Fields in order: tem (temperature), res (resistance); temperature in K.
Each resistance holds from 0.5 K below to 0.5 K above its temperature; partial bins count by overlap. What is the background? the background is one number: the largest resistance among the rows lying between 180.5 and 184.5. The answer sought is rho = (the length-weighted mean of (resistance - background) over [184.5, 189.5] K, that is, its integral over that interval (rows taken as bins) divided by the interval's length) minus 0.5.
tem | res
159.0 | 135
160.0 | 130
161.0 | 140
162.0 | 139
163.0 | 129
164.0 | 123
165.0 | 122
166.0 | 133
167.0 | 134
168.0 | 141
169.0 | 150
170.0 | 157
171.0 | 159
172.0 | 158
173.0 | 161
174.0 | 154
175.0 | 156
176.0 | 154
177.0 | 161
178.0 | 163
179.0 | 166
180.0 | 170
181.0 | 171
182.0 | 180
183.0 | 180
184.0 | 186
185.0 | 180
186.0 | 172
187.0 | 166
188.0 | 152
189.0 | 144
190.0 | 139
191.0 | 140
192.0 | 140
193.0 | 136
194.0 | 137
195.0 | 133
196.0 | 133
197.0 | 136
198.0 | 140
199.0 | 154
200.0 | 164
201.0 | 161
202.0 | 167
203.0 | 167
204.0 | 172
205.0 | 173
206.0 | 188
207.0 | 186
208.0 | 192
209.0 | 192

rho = -24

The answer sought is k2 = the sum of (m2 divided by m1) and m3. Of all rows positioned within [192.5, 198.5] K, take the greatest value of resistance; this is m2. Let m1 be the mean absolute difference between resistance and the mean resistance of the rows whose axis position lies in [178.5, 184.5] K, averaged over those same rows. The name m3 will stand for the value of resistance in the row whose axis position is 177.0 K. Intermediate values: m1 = 6.5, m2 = 140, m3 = 161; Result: 183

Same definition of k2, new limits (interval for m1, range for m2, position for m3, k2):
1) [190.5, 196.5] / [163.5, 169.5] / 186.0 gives 232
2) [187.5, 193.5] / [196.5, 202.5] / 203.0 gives 208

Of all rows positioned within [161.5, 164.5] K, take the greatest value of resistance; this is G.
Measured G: 139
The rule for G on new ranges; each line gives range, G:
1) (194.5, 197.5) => 136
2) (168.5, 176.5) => 161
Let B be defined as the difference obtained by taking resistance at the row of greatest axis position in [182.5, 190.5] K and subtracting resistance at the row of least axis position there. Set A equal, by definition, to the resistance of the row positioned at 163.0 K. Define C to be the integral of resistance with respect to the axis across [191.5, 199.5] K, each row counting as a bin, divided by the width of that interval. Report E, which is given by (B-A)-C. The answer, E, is -309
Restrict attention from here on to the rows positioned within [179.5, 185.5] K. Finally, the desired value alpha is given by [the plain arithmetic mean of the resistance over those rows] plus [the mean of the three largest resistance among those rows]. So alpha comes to 360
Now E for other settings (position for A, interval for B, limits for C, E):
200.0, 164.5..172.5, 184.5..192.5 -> -282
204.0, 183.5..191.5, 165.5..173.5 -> -367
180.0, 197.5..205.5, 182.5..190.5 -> -302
